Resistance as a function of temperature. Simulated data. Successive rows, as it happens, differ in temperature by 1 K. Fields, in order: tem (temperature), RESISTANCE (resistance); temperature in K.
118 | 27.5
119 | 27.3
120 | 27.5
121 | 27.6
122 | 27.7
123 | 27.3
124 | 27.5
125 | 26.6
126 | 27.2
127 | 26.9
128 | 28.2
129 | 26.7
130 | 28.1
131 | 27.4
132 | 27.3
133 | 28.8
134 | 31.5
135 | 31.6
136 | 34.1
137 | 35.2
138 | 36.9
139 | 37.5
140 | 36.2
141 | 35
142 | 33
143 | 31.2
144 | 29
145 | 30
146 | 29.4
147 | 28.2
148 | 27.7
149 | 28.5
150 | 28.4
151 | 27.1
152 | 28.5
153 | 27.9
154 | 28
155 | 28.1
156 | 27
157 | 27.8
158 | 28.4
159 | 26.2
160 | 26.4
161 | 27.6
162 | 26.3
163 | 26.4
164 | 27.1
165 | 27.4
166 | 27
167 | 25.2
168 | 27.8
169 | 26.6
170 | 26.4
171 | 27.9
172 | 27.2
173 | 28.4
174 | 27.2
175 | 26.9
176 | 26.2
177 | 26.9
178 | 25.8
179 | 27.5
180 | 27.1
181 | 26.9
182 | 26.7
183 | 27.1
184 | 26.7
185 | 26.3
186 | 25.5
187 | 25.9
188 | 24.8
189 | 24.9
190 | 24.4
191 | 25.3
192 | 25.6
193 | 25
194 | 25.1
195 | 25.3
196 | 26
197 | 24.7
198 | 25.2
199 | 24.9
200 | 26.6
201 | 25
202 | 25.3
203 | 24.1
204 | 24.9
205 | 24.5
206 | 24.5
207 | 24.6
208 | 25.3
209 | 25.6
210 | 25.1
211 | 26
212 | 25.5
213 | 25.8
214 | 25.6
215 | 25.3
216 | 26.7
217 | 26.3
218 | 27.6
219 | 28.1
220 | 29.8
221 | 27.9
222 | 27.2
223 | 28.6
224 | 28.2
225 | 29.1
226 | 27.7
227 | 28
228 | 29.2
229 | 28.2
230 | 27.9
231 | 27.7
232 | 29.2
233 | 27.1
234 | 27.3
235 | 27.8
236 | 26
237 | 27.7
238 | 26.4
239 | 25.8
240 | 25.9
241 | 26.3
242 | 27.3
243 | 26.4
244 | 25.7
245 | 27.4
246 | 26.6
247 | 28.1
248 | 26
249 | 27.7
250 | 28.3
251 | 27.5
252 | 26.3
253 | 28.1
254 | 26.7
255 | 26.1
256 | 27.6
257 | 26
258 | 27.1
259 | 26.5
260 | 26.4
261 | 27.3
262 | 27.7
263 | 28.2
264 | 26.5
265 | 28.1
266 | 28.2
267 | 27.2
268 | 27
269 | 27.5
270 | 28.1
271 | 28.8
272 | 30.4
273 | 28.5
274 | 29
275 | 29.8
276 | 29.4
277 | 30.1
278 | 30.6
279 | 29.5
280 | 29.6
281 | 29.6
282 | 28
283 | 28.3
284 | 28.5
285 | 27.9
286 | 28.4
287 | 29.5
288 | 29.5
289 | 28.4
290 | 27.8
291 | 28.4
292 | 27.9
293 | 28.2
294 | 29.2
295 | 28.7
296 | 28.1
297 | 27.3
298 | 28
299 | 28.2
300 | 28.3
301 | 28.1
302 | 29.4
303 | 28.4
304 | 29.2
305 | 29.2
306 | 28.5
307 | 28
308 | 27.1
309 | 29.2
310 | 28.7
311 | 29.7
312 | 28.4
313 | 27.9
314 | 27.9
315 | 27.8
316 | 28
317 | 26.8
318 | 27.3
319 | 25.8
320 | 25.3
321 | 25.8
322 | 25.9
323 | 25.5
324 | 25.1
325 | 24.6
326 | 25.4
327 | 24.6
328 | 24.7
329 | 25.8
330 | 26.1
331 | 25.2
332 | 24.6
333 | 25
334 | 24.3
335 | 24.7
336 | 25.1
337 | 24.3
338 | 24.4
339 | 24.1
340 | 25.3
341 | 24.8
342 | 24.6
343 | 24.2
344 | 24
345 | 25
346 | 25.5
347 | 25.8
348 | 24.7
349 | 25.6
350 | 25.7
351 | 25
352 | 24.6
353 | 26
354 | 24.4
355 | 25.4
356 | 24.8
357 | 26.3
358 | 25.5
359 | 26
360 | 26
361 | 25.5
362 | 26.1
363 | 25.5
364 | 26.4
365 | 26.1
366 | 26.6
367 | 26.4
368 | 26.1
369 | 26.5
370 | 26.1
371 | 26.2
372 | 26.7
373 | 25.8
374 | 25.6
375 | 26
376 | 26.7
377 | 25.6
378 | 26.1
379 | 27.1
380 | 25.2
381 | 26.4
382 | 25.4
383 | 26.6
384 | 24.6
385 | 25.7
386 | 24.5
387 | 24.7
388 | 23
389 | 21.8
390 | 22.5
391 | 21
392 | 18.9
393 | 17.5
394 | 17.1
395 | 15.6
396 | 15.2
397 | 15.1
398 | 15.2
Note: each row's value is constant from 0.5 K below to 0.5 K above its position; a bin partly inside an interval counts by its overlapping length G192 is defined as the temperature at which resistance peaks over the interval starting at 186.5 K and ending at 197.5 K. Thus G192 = 196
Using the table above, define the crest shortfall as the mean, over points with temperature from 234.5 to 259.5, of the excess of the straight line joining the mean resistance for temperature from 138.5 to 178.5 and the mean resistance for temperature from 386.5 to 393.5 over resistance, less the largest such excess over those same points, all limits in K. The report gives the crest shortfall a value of -1.29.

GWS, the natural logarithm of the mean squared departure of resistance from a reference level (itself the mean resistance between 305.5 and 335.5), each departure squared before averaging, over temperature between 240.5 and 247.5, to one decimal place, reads -0.4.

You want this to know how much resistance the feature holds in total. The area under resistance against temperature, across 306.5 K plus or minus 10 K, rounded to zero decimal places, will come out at 567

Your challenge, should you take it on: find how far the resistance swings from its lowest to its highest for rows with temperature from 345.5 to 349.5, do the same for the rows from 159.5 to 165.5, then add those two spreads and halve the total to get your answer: 1.2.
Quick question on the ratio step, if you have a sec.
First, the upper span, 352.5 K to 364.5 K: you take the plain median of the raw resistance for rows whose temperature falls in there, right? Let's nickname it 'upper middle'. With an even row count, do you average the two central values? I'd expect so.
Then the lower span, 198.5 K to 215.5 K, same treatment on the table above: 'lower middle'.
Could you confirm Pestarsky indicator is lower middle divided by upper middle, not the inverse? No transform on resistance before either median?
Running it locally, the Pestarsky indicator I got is 0.98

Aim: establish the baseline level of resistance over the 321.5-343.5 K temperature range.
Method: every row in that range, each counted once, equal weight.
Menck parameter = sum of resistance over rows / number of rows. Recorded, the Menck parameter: 24.9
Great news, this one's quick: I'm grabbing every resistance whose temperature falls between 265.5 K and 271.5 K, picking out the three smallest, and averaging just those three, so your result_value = 27.2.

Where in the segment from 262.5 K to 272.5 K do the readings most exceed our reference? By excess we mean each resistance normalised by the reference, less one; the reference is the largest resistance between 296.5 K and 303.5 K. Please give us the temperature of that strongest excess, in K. 272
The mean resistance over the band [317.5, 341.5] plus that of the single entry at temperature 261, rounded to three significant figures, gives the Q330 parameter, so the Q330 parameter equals 52.5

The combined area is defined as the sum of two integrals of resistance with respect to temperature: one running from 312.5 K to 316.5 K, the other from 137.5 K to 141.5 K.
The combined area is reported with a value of 257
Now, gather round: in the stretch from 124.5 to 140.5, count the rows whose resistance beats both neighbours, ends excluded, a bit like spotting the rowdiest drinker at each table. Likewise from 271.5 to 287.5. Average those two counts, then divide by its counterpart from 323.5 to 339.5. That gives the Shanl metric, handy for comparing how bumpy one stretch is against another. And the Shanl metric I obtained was 0.70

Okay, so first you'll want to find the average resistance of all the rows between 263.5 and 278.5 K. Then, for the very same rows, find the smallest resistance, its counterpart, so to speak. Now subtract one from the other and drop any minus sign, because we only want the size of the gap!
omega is 2.1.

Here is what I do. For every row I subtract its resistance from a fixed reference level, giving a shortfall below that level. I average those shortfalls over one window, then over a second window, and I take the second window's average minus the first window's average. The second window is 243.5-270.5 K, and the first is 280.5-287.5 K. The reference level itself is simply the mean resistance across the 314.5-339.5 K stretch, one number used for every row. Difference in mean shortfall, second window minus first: 1.4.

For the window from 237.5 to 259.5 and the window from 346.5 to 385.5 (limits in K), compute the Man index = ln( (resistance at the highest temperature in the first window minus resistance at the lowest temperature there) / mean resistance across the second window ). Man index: -5.6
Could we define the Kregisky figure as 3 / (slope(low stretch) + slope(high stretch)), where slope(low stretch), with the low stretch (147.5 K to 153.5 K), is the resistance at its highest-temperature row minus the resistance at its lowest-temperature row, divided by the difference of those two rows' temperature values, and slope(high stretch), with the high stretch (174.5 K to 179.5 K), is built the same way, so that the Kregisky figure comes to 16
